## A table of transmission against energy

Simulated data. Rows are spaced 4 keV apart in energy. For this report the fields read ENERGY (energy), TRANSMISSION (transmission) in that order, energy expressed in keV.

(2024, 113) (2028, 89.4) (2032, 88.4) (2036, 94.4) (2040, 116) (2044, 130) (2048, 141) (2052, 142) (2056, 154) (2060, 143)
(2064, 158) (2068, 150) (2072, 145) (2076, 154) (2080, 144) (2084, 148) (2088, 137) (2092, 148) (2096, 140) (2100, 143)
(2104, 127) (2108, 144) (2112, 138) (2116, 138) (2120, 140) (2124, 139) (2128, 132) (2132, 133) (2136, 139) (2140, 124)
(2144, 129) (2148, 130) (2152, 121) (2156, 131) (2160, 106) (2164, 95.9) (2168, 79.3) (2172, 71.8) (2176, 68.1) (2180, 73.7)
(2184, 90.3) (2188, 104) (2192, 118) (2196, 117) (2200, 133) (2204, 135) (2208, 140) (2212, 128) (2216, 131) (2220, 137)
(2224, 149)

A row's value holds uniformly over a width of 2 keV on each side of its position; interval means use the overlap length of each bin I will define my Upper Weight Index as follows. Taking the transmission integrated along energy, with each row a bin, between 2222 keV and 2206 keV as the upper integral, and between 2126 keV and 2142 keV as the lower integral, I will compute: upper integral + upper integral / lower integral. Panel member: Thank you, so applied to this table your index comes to 2145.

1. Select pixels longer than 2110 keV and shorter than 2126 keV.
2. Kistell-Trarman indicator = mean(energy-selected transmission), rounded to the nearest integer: 139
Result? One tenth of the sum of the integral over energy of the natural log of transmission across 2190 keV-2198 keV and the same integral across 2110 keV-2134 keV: 15.6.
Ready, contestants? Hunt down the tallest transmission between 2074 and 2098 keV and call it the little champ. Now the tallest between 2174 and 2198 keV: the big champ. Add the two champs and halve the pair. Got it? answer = 136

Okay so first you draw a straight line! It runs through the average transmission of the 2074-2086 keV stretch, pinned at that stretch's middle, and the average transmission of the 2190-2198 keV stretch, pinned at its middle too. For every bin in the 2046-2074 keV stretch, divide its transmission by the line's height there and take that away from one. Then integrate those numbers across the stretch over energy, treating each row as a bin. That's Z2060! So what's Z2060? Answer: 1.2 keV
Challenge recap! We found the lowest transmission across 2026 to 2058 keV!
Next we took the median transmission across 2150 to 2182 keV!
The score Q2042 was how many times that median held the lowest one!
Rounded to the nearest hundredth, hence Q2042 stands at 0.99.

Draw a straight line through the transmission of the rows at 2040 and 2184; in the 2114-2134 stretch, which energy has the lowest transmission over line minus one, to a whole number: 2128 keV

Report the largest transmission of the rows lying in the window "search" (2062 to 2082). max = 158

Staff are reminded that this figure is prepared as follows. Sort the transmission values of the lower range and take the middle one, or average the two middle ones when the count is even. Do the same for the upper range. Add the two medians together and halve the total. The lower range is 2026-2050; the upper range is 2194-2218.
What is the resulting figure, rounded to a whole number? 119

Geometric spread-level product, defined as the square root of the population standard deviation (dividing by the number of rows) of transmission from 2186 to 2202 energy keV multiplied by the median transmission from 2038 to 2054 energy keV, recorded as 37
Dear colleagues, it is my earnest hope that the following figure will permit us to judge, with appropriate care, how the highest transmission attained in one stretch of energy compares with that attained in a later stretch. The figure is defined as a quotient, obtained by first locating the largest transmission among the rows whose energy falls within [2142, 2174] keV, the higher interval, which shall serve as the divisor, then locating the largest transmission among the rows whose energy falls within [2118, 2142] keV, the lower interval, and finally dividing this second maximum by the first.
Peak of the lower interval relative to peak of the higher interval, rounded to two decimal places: 1.07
